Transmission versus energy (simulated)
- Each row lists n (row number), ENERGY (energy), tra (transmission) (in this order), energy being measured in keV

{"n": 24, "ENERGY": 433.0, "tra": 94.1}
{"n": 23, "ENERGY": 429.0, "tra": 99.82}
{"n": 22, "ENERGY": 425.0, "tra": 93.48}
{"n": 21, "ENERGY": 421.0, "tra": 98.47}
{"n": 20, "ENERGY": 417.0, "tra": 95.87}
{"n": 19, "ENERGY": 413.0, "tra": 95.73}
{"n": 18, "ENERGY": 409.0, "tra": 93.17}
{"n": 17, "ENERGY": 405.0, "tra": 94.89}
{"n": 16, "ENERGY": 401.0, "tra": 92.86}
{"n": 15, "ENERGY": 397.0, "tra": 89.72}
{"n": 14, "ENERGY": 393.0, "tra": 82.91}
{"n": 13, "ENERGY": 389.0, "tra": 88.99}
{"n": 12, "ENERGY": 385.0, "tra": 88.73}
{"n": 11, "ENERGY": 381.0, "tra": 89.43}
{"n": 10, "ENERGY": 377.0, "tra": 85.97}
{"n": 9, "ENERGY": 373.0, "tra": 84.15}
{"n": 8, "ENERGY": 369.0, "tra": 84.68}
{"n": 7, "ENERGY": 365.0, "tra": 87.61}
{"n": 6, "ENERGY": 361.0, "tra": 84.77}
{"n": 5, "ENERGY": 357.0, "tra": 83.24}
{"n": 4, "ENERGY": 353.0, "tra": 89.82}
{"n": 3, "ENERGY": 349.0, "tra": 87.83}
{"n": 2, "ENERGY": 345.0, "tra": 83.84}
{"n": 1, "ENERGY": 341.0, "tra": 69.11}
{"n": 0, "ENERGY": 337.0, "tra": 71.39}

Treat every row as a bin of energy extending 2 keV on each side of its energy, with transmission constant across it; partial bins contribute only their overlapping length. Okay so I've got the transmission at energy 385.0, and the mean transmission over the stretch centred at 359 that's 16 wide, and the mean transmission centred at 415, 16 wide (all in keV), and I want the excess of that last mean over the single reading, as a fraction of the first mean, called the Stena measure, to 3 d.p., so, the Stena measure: 0.082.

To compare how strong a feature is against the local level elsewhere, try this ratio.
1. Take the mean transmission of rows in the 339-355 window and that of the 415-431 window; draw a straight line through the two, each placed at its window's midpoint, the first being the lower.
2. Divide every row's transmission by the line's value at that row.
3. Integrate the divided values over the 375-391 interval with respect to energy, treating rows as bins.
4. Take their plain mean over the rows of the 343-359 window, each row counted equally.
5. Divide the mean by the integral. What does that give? 0.0654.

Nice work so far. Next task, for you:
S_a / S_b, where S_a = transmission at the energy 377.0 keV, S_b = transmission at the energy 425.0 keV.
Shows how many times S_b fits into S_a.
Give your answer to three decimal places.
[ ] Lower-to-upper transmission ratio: 0.920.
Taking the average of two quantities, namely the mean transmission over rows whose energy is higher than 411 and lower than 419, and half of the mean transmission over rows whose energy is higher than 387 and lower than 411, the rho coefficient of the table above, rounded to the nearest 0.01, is 70.51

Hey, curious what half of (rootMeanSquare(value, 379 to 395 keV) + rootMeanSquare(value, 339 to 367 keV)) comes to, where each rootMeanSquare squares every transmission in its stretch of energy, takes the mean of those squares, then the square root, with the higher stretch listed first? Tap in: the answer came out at 85.8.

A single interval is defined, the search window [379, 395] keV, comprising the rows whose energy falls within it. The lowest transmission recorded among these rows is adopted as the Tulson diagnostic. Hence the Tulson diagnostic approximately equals 82.91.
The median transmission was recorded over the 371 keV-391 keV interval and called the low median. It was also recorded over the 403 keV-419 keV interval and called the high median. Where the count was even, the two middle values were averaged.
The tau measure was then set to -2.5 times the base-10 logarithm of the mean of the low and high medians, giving -4.91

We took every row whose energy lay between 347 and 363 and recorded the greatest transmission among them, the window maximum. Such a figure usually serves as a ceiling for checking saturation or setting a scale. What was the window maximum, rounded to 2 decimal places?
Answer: 89.82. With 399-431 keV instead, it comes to 99.82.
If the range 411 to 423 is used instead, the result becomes 98.47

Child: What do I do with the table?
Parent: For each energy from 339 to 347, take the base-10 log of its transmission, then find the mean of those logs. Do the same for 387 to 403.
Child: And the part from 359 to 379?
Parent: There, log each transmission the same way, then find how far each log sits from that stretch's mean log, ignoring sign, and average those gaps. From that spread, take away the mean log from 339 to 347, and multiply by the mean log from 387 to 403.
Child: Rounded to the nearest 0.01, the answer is -3.65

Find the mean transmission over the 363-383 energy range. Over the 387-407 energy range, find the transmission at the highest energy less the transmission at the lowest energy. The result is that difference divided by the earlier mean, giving 0.068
